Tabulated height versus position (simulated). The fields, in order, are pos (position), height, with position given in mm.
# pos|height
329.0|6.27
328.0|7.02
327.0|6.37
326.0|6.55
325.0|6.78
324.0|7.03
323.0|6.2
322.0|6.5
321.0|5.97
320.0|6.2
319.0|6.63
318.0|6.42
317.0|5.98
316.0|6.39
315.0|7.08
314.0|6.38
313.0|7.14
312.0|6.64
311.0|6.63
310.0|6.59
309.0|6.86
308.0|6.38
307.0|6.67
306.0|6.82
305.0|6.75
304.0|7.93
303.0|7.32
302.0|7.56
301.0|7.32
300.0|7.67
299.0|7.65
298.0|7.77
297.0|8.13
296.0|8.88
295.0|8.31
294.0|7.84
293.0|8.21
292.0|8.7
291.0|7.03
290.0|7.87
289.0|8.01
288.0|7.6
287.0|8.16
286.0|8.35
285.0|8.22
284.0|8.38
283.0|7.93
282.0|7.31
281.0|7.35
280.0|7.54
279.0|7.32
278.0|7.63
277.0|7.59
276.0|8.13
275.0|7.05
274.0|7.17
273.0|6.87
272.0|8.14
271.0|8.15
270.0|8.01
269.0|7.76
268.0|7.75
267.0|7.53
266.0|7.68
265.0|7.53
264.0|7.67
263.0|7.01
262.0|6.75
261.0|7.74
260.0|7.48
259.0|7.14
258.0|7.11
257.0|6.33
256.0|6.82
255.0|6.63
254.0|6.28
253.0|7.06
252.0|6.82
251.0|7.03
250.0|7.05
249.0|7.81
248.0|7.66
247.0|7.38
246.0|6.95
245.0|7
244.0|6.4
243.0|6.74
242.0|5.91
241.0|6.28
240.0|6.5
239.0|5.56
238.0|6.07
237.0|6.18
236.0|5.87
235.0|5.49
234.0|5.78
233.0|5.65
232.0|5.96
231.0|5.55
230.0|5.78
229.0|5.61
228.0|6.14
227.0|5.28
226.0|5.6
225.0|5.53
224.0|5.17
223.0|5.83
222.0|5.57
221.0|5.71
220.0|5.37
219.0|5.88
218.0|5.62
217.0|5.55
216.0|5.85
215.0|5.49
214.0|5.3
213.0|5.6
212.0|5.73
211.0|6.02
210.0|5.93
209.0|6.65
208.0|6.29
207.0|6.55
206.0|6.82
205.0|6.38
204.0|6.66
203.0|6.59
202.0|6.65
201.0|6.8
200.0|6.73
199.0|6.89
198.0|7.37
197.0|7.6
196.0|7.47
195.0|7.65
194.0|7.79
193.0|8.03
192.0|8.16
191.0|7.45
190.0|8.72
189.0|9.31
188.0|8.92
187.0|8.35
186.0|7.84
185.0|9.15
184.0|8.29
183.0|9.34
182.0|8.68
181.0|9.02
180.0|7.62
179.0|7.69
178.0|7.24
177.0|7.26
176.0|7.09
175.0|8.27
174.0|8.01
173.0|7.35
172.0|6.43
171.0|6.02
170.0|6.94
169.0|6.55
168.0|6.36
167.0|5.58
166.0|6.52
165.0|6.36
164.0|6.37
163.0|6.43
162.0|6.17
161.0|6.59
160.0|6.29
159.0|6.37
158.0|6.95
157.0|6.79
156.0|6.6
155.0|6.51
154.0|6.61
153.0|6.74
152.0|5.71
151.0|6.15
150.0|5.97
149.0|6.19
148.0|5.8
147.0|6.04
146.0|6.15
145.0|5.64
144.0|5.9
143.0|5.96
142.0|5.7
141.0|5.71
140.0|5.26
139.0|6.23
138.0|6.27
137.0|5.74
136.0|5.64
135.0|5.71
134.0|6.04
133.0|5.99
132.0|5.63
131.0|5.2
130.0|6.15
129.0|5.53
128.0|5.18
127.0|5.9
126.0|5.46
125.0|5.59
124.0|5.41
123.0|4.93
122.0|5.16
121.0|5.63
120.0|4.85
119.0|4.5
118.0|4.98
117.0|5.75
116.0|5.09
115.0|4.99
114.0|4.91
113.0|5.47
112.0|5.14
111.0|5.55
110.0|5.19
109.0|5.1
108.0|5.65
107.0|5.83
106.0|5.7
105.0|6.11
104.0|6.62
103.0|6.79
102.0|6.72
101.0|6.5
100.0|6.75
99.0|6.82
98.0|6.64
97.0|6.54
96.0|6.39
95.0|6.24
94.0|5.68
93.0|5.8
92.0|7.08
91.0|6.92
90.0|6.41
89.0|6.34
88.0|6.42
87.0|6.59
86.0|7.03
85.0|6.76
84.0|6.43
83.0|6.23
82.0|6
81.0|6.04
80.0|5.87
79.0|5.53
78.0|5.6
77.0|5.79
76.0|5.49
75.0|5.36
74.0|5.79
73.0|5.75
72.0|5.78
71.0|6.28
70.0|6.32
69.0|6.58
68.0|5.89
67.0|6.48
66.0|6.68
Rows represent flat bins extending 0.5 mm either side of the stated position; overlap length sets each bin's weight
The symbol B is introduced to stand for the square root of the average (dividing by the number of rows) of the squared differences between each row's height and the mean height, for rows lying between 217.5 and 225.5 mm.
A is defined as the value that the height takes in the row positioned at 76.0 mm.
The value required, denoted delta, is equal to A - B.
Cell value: 5.3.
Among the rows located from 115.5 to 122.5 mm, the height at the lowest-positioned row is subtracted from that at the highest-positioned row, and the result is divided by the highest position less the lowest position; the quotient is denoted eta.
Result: 0.01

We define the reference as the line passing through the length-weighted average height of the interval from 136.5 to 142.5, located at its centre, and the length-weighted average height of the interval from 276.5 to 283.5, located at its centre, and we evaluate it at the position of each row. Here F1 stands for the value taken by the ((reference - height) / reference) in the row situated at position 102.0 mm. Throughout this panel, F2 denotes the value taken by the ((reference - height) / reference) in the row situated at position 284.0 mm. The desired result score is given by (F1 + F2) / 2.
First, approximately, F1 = -0.25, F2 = -0.11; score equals -0.18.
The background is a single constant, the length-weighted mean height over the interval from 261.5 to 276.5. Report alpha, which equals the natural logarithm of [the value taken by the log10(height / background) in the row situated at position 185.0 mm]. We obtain -2.5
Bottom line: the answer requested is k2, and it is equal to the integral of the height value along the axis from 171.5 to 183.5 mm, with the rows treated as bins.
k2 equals 94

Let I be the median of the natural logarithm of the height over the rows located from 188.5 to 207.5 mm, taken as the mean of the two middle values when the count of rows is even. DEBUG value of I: 2.00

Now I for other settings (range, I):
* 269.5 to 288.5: 2.03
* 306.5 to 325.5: 1.89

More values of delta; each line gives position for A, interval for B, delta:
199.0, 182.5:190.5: 6.4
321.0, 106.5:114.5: 5.7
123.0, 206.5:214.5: 4.5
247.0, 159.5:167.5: 7.1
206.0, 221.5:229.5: 6.5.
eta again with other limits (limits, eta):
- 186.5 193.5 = -0.05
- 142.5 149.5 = 0.04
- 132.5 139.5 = 0.04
